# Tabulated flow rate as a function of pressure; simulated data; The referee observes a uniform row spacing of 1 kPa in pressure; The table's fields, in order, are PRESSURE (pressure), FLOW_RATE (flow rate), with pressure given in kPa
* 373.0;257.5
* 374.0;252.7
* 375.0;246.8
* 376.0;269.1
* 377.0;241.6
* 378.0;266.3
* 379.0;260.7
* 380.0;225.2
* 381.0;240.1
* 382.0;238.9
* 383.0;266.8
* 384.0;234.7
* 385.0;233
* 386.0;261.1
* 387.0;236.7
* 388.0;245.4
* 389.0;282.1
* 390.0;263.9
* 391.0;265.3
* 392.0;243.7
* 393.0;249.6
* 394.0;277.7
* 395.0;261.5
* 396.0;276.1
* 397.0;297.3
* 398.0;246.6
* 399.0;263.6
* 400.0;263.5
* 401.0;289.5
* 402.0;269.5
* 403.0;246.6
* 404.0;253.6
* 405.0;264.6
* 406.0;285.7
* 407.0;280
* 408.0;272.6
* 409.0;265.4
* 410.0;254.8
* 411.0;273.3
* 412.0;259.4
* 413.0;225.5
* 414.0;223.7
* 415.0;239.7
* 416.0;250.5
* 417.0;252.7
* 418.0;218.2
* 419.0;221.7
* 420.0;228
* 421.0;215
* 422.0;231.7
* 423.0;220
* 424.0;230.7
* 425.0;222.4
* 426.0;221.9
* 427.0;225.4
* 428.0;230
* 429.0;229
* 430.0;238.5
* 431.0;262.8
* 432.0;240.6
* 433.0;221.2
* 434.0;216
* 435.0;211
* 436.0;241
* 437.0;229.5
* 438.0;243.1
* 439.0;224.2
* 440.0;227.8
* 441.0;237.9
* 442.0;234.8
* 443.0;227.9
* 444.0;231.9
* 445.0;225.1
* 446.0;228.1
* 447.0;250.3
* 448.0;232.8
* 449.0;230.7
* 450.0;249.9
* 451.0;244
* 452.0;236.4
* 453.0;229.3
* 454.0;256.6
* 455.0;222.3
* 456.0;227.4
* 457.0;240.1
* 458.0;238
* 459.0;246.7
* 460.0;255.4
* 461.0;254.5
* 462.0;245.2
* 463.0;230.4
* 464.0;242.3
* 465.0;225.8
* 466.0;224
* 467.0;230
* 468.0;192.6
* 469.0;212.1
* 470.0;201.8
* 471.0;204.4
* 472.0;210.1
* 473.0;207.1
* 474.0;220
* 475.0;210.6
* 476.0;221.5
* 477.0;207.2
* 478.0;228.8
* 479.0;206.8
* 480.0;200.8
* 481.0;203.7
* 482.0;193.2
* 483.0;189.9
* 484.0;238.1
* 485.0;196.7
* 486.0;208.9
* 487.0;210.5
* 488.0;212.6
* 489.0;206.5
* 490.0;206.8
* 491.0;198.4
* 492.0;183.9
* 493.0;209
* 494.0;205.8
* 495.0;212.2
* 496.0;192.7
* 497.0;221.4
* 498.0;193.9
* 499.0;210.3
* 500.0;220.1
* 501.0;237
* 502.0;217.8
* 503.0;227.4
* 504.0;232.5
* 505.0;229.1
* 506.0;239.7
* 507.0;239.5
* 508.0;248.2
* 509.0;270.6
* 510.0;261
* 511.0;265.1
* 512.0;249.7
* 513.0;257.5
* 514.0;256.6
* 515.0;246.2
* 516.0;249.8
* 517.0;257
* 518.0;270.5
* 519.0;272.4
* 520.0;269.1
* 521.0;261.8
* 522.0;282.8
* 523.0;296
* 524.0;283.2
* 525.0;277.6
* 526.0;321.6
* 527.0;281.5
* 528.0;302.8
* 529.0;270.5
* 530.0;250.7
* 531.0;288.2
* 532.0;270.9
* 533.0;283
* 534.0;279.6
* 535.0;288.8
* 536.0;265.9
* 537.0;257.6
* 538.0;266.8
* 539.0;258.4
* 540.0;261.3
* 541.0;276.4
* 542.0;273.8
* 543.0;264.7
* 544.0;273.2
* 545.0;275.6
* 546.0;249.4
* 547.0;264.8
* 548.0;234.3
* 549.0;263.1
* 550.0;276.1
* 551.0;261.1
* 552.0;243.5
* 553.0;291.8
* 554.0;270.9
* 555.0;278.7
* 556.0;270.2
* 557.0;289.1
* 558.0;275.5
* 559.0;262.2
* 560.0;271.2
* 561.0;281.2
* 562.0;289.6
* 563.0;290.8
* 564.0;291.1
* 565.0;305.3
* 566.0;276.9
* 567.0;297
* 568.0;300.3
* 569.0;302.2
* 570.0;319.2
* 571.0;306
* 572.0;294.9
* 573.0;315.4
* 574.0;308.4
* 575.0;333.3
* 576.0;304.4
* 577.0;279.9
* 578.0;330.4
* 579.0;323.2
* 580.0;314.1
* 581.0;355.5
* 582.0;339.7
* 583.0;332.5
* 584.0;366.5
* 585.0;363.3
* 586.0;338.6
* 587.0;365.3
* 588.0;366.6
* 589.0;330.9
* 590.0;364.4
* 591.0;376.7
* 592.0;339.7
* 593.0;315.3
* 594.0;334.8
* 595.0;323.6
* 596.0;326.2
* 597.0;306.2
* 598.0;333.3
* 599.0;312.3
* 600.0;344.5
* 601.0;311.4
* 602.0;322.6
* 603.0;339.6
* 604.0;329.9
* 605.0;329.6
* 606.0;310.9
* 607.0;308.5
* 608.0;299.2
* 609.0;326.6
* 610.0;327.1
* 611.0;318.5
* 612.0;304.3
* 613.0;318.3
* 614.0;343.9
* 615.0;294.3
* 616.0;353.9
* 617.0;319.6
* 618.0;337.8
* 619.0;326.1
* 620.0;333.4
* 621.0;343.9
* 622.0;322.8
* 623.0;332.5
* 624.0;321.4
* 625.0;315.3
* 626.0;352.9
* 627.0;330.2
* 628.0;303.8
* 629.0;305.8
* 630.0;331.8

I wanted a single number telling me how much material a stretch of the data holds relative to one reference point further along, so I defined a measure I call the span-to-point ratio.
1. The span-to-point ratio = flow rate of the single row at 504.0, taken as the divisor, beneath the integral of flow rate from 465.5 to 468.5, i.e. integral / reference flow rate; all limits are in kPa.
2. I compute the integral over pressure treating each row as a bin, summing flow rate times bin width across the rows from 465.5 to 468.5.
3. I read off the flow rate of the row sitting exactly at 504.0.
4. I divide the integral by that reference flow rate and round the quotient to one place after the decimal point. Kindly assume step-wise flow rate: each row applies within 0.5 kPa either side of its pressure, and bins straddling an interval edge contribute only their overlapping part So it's 2.8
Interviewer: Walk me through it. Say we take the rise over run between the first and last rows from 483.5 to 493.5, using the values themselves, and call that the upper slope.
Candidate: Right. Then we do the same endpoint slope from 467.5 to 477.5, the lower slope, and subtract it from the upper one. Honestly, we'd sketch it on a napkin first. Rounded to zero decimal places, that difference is -5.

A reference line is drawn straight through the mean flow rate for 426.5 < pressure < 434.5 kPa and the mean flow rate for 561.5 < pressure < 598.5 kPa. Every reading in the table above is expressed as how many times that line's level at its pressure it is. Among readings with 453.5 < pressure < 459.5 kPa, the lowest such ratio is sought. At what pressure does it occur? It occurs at 455.0 kPa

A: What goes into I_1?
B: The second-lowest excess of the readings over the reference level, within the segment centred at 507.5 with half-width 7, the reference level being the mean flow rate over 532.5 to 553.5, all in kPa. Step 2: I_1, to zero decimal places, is -40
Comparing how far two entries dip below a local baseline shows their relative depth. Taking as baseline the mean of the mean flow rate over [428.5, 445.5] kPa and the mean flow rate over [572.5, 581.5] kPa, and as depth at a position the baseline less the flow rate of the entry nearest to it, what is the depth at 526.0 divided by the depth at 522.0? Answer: 6.0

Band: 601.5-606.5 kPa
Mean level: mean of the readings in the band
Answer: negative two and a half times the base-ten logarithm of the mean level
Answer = -6.28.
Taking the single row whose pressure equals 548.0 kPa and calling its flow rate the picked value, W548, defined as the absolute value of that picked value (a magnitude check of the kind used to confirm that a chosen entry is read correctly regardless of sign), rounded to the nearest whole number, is 234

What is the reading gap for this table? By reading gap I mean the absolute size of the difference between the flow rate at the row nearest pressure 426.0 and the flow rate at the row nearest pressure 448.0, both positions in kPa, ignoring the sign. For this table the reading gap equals 11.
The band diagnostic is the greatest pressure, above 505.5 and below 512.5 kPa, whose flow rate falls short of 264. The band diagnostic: 512.0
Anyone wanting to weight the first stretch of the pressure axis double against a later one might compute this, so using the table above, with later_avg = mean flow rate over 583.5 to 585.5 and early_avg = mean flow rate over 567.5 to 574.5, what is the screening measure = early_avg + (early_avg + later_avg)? 978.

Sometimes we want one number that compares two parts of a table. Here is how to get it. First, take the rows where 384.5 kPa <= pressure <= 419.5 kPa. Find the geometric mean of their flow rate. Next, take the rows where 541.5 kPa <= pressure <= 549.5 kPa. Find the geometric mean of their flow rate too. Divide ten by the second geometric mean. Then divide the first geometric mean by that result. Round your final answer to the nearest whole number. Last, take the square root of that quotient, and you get 82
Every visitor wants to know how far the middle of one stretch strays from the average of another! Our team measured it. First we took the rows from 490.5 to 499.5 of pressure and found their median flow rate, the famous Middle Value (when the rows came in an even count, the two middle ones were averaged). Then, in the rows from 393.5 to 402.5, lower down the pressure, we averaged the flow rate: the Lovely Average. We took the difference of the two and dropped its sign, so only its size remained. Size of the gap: 66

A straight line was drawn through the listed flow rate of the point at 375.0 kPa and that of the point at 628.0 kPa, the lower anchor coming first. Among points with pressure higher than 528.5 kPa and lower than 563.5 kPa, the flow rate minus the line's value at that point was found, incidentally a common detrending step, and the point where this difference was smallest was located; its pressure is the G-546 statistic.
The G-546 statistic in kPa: 548.0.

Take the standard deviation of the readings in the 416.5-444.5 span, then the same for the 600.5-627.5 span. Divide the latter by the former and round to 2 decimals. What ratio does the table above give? 1.31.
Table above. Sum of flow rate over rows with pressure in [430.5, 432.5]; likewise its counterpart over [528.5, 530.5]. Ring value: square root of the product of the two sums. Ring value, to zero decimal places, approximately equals 512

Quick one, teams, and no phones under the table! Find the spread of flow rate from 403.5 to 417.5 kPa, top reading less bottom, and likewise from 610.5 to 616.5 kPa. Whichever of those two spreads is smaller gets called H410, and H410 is 60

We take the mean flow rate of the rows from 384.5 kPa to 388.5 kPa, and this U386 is 244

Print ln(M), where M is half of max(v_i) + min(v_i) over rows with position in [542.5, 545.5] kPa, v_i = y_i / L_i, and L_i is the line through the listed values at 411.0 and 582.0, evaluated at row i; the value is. -0.18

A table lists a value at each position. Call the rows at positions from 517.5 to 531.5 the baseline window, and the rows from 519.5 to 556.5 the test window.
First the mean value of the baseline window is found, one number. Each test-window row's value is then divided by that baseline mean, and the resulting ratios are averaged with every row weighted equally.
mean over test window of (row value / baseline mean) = 0.97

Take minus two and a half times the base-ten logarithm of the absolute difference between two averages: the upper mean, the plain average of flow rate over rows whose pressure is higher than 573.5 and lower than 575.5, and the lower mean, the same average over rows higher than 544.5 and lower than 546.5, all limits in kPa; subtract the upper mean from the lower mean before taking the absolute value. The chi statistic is -4.42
